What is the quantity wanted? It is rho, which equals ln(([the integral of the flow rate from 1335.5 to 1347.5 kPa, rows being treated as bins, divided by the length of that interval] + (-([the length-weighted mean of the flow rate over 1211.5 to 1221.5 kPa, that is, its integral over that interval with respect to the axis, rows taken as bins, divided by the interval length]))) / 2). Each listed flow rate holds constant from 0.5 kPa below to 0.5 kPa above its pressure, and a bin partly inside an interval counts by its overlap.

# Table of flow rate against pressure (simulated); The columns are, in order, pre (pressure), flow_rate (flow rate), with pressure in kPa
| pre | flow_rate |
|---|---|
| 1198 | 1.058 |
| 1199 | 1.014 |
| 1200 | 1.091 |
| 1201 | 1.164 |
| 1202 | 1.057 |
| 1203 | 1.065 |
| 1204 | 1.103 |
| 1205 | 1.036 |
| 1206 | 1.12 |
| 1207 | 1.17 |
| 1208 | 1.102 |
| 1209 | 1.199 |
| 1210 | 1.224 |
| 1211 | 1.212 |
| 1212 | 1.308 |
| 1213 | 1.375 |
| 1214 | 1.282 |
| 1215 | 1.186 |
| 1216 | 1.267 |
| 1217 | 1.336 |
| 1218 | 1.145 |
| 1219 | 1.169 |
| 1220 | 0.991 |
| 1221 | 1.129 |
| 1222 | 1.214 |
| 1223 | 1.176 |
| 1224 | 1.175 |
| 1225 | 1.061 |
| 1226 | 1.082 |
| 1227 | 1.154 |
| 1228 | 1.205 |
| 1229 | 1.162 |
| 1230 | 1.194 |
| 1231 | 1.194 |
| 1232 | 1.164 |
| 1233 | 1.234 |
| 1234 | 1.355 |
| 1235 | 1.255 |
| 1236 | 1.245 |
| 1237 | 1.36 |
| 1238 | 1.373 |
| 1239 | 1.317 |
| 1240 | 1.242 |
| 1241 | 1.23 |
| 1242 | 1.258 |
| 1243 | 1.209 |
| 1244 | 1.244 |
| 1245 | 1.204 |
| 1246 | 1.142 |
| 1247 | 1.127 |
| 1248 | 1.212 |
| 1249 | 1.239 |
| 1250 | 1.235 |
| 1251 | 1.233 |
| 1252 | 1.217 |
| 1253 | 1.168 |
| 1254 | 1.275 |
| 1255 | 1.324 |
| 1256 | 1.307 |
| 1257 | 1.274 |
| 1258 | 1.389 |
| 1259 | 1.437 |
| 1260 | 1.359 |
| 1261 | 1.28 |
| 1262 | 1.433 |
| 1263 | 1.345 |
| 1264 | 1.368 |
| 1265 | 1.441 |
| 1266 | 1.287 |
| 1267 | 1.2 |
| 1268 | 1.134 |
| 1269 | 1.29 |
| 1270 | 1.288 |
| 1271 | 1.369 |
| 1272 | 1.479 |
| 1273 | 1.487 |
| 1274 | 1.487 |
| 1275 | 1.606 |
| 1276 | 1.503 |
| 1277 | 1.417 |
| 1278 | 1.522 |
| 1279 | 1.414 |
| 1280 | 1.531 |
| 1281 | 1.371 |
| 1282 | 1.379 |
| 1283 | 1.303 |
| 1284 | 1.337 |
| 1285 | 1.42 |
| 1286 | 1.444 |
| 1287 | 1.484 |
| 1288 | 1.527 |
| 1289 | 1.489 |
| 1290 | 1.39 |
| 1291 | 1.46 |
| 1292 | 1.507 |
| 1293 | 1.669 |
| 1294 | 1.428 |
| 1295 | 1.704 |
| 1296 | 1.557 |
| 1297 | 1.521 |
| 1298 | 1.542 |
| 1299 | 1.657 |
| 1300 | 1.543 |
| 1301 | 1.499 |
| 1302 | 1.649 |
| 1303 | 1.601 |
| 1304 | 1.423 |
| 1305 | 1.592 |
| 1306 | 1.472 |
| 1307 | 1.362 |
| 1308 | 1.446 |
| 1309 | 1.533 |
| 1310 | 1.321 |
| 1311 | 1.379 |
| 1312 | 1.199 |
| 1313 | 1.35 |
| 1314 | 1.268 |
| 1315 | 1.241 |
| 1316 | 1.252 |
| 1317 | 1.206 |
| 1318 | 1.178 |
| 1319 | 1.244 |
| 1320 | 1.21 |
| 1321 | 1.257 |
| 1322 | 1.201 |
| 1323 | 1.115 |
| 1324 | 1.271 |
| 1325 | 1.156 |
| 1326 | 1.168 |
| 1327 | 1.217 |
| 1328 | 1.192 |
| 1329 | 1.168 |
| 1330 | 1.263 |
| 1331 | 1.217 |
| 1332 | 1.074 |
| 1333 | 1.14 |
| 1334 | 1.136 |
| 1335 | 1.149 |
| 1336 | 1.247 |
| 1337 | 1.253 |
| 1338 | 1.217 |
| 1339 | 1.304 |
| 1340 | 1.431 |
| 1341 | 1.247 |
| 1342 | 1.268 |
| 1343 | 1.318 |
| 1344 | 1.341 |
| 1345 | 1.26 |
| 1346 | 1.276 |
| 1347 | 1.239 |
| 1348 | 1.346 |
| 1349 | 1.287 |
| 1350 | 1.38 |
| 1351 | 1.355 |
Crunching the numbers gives -3.43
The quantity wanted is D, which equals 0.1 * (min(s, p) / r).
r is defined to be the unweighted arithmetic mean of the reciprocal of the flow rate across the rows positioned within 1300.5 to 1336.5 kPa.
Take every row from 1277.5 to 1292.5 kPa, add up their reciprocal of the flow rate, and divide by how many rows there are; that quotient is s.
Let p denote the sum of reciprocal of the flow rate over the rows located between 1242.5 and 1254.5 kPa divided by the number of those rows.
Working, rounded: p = 0.83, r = 0.79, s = 0.70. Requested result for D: 0.089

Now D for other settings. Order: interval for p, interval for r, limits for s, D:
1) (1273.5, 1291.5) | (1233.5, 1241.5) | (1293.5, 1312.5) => 0.087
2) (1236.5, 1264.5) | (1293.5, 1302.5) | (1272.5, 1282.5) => 0.106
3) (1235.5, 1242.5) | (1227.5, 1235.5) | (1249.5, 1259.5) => 0.095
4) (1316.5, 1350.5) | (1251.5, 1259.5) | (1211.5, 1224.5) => 0.105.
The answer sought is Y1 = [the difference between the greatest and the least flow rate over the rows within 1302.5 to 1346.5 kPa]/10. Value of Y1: 0.05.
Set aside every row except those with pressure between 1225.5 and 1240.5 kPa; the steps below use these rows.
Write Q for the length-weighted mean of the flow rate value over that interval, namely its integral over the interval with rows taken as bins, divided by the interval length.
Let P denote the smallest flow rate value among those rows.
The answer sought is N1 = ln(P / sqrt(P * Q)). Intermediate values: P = 1.082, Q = 1.24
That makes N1 -0.066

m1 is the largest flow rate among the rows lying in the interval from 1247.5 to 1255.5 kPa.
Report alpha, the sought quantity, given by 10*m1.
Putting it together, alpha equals 13.2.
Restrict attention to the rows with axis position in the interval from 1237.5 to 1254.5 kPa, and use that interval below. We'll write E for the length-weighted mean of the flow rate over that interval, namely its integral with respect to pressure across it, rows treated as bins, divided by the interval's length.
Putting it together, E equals 1.23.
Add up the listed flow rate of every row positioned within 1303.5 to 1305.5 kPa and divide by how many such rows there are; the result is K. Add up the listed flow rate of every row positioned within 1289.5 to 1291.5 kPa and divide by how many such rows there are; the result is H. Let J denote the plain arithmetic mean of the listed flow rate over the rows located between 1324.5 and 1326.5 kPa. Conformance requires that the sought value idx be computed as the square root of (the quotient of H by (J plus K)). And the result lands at 0.73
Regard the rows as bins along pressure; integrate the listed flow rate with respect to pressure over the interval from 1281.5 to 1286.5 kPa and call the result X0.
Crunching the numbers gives 6.9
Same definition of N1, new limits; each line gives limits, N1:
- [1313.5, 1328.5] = -0.042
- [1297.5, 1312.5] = -0.106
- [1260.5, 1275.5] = -0.093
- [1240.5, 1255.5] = -0.040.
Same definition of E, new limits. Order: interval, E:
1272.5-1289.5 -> 1.45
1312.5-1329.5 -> 1.22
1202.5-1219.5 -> 1.19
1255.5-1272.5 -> 1.33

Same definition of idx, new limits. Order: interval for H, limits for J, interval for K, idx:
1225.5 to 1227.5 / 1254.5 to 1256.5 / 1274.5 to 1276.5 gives 0.62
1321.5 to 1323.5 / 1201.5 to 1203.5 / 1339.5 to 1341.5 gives 0.69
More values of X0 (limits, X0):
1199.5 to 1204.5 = 5.5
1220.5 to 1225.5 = 5.8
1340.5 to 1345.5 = 6.4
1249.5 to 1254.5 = 6.1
